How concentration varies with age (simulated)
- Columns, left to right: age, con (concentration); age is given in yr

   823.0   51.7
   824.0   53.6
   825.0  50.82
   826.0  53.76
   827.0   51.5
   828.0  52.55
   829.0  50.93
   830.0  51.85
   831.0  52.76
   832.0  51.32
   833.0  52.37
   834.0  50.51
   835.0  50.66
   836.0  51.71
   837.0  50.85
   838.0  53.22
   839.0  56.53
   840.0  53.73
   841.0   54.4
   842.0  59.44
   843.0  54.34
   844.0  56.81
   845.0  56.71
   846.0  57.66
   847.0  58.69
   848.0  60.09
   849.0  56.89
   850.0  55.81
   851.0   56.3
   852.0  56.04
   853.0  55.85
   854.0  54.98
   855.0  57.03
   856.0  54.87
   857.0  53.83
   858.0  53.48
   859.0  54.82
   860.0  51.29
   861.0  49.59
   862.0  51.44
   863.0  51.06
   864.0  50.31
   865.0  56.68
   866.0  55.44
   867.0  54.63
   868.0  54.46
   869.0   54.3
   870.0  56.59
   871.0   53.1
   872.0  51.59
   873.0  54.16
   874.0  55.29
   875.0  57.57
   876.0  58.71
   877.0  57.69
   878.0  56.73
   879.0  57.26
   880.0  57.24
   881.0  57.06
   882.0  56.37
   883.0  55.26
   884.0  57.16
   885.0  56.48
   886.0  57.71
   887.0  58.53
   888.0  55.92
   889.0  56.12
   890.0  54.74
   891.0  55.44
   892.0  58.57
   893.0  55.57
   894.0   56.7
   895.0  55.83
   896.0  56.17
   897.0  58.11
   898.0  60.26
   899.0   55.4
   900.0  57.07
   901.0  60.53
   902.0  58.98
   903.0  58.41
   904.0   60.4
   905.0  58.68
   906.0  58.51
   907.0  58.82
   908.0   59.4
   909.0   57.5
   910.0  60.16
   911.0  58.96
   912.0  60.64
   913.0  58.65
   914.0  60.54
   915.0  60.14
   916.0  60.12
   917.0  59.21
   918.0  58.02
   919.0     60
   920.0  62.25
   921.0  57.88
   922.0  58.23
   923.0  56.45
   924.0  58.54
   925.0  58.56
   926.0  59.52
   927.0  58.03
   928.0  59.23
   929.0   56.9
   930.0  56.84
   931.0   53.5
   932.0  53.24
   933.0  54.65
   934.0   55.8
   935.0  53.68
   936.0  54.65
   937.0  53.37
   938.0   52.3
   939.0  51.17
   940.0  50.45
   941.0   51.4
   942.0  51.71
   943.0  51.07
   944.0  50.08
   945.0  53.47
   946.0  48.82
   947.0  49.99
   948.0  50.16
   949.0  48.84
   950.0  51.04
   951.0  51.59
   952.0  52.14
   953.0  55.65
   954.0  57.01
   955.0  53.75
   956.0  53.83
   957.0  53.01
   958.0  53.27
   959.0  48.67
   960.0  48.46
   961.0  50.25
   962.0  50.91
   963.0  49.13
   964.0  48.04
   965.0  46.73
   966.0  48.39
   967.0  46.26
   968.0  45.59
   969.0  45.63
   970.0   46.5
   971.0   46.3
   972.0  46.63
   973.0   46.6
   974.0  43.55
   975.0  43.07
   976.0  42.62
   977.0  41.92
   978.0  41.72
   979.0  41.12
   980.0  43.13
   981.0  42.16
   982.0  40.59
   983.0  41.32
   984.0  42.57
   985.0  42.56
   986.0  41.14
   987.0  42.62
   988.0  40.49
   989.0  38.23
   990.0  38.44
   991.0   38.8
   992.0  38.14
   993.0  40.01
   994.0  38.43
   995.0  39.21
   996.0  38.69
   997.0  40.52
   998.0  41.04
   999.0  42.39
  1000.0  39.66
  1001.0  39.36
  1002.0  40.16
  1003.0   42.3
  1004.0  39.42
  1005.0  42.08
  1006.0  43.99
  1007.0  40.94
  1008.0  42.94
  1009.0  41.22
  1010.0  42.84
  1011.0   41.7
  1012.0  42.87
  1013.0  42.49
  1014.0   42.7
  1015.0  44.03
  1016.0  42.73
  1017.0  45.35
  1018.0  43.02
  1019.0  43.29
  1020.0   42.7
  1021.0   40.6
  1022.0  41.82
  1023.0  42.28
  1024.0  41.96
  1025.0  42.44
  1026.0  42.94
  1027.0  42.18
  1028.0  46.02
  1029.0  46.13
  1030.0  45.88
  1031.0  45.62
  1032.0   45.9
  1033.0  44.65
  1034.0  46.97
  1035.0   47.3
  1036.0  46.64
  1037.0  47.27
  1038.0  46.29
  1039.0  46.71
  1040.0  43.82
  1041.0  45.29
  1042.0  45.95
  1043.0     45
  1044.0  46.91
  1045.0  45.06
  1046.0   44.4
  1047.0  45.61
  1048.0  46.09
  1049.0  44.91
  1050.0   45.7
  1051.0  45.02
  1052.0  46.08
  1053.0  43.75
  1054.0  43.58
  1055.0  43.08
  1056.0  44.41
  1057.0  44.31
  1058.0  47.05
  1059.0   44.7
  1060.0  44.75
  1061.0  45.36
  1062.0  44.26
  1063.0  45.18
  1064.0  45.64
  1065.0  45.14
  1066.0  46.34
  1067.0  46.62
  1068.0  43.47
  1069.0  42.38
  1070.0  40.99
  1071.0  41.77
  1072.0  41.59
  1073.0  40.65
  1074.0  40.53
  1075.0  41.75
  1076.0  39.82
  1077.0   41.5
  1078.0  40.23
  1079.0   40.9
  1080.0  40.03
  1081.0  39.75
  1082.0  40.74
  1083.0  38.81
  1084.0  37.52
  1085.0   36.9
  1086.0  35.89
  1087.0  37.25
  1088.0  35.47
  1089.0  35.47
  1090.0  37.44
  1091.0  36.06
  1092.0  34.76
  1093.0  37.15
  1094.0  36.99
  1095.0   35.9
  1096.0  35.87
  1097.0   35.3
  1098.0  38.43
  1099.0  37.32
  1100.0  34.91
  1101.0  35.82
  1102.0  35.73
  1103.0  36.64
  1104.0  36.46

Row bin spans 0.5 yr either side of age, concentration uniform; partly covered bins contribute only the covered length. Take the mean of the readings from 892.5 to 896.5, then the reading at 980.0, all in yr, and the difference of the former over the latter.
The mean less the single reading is 13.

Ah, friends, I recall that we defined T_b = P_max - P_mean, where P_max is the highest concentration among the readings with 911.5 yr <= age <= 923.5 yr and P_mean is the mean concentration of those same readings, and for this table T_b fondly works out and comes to 2.91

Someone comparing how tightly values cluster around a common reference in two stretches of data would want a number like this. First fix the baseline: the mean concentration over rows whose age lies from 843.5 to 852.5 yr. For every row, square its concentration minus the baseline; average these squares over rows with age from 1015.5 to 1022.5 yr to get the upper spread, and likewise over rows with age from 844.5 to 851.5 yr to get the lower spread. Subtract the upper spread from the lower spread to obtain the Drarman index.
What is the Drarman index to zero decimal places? -208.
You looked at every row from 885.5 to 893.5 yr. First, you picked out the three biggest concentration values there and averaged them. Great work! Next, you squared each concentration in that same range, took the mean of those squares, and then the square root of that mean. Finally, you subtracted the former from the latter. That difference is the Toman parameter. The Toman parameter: -1.7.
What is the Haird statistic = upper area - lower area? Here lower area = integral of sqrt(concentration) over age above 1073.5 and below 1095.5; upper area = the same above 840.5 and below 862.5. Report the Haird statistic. 28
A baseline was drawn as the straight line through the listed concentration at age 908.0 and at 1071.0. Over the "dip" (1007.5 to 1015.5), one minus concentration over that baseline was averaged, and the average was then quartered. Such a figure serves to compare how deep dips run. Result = 0.029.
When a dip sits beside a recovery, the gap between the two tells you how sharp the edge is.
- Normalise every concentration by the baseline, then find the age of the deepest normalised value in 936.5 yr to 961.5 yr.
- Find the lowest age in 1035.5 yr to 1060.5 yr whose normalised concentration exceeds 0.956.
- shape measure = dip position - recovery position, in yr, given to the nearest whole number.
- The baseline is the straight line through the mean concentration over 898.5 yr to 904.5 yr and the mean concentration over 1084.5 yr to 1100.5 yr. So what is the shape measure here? -90 yr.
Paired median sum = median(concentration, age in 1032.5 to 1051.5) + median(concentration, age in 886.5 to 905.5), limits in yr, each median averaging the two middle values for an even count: 103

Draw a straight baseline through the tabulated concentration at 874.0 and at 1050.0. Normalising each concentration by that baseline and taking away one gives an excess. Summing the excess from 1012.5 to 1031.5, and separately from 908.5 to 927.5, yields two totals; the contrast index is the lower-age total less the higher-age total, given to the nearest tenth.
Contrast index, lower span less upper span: 3.8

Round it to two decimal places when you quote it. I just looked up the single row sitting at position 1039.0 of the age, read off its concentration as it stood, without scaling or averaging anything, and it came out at 46.71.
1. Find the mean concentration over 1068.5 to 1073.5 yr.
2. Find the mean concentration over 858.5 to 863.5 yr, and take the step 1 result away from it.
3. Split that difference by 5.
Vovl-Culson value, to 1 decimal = 2.0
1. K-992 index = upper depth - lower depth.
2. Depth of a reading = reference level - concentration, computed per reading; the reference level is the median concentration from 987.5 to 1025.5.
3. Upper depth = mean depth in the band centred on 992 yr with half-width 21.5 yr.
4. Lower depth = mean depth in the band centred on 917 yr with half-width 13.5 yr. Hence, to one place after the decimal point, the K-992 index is 17.4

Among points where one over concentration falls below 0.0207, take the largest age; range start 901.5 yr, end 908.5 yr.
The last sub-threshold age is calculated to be 908.0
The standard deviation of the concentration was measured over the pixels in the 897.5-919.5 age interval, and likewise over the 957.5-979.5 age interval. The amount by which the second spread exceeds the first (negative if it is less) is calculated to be 1.8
